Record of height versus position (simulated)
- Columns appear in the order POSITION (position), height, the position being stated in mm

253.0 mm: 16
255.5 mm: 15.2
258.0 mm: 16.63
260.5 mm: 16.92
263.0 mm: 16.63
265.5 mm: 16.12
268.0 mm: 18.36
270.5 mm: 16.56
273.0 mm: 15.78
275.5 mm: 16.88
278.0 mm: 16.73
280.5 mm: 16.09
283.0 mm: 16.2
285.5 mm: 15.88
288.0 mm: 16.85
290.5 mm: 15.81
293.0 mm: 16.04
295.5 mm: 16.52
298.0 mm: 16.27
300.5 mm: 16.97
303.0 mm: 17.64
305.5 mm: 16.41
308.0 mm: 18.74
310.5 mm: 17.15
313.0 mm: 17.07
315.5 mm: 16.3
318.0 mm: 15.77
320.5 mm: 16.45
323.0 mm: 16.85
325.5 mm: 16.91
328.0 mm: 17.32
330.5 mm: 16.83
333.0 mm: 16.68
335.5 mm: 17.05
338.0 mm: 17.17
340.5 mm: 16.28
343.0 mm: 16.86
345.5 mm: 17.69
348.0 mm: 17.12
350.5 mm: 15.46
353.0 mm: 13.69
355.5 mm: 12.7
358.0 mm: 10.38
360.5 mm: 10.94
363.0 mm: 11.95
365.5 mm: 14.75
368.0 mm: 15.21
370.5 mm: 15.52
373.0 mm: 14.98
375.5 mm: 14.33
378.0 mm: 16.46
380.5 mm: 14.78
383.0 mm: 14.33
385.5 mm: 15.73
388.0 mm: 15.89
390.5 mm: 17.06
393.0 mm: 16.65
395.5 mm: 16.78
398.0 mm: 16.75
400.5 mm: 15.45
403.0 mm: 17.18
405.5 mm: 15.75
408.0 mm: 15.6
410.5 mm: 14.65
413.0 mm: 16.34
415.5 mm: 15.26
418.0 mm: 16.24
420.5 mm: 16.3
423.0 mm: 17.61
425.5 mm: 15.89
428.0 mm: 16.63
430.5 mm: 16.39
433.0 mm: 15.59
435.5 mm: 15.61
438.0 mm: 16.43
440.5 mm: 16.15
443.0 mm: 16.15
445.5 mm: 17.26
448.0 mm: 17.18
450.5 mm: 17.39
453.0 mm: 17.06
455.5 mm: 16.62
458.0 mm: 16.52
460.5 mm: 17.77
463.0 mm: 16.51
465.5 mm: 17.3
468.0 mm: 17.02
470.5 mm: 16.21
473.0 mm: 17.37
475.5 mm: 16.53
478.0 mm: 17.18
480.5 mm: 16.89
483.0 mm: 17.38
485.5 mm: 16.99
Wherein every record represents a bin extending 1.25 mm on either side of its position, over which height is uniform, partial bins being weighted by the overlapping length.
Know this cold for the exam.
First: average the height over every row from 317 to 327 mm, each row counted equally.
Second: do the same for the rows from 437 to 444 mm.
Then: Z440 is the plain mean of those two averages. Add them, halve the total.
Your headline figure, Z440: 16.4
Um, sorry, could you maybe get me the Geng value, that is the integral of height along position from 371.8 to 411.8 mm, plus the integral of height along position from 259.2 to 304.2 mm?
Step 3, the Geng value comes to 1377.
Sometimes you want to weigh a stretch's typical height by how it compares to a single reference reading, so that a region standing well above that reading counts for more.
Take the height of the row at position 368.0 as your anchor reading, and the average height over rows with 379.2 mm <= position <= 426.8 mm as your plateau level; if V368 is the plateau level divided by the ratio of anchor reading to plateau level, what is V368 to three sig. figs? 16.9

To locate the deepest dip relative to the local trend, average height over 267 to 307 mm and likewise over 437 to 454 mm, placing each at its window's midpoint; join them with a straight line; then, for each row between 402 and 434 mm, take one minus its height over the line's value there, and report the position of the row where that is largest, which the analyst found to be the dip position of 410.5 mm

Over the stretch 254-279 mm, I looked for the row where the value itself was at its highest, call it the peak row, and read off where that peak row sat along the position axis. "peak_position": 268.0 mm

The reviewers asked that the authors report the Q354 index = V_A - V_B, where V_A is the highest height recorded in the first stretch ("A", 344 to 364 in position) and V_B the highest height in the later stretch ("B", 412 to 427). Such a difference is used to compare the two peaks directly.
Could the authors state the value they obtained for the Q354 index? 0.1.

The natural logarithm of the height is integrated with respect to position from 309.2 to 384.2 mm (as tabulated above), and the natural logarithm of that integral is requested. 5.3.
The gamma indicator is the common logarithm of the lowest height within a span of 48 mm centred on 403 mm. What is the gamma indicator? 1.16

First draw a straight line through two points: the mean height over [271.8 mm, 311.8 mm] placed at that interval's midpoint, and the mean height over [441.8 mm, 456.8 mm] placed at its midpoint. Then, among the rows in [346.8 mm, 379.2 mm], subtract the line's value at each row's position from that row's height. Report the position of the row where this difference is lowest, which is 358.0 mm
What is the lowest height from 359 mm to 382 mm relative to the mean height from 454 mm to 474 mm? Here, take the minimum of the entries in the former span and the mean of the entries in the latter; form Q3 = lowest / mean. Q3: 0.65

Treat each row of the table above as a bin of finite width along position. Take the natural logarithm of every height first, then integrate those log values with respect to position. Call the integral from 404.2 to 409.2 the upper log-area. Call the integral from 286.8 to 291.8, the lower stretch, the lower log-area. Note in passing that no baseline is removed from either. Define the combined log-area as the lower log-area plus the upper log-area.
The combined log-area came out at 27.7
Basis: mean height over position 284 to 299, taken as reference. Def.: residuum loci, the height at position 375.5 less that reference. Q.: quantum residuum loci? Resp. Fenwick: -1.9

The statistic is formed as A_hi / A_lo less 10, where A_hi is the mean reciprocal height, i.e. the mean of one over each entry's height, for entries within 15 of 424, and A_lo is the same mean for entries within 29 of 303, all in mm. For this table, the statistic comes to -8.96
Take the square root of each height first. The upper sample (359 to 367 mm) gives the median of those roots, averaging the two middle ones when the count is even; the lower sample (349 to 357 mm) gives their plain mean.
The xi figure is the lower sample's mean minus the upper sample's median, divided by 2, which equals 0.14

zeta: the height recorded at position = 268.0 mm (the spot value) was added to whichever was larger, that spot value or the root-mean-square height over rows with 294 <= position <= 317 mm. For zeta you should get 36.7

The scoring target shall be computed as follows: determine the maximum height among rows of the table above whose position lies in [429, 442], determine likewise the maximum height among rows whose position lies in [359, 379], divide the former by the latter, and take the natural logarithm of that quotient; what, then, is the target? 0.00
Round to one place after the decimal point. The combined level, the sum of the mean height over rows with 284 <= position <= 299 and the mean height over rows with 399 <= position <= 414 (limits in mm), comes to 32.1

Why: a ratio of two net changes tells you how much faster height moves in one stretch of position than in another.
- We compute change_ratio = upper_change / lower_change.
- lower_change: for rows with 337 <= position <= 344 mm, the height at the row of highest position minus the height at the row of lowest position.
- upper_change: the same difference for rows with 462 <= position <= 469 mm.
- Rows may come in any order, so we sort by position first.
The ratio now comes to -1.6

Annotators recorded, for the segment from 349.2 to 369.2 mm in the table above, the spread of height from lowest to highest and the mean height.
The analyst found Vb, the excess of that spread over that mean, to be -8.1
